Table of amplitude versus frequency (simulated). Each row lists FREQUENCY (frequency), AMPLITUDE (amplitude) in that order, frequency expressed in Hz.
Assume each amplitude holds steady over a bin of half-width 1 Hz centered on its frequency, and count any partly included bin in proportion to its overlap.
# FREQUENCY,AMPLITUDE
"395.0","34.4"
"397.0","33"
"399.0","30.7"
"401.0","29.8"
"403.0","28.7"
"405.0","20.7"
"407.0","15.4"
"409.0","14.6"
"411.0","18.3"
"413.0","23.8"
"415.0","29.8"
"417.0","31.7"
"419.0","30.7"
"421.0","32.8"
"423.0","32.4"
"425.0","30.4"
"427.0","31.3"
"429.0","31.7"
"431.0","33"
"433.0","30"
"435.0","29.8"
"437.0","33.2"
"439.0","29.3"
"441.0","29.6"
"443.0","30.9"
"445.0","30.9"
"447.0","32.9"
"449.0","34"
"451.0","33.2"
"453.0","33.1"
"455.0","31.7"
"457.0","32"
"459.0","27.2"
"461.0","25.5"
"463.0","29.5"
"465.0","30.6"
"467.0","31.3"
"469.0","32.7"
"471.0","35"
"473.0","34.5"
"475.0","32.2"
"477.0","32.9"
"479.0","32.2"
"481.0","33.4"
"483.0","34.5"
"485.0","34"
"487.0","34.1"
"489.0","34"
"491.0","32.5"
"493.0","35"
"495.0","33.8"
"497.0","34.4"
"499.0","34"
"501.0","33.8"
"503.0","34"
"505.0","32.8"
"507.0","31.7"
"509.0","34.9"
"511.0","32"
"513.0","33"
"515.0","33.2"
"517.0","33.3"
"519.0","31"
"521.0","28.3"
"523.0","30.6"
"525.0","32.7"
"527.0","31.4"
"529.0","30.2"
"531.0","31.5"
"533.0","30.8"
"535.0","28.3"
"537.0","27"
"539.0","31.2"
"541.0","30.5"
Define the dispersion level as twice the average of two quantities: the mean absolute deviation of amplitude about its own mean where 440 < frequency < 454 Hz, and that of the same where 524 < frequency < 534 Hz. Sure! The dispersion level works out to 2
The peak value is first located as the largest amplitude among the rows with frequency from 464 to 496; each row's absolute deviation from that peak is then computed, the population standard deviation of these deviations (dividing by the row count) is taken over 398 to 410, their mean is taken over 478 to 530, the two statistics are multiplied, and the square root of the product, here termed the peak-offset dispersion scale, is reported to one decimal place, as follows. 3.8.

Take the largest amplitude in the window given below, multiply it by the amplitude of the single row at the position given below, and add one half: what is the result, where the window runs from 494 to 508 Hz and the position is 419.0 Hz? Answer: 1057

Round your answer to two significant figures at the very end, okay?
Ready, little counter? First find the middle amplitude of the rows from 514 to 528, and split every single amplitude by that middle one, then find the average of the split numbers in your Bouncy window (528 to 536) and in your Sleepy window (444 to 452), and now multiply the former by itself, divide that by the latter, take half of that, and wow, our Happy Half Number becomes 0.44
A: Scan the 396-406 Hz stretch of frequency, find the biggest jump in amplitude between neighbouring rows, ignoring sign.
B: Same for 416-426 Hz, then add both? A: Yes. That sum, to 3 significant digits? 10.1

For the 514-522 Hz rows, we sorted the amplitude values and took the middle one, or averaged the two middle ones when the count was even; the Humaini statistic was 32.1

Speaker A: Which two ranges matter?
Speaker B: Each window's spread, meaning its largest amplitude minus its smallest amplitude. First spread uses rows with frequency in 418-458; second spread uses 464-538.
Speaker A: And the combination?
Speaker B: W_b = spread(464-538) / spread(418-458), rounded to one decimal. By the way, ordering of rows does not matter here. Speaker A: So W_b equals 1.7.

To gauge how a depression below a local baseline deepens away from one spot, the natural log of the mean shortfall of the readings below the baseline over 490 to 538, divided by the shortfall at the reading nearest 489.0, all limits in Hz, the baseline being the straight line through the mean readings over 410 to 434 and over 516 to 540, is -0.8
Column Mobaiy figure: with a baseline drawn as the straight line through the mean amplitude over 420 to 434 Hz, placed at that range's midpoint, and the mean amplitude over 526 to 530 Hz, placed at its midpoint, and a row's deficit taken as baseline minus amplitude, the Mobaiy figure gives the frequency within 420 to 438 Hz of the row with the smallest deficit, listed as 437.0 Hz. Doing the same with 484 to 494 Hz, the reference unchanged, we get 493.0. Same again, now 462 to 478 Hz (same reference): 471.0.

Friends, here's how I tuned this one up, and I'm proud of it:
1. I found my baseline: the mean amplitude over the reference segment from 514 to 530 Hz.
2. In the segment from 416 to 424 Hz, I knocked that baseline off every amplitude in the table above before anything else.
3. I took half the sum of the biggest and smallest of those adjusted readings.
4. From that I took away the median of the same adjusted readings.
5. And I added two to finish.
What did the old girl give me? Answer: 1.7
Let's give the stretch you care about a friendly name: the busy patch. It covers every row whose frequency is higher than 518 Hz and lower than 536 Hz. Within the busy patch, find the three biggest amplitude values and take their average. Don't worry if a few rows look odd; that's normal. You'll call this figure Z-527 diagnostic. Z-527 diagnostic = 31.9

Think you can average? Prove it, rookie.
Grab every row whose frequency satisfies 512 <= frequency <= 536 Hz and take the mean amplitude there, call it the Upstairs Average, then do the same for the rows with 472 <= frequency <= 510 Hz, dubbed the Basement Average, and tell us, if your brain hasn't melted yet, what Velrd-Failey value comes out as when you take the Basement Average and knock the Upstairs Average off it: 2.4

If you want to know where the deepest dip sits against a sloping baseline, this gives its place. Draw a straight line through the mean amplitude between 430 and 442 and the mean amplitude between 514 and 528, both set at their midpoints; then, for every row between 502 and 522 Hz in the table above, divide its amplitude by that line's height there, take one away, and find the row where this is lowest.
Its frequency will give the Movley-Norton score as 521.0 Hz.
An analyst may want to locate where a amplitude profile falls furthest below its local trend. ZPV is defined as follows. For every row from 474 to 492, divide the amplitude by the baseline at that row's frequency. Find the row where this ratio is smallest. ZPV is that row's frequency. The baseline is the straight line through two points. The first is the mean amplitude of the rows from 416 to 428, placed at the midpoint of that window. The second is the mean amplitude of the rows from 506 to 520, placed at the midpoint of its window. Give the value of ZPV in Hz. 479.0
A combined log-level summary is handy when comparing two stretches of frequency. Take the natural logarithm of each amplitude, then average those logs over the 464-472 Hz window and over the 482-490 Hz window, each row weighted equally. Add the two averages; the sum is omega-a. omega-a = 7.01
